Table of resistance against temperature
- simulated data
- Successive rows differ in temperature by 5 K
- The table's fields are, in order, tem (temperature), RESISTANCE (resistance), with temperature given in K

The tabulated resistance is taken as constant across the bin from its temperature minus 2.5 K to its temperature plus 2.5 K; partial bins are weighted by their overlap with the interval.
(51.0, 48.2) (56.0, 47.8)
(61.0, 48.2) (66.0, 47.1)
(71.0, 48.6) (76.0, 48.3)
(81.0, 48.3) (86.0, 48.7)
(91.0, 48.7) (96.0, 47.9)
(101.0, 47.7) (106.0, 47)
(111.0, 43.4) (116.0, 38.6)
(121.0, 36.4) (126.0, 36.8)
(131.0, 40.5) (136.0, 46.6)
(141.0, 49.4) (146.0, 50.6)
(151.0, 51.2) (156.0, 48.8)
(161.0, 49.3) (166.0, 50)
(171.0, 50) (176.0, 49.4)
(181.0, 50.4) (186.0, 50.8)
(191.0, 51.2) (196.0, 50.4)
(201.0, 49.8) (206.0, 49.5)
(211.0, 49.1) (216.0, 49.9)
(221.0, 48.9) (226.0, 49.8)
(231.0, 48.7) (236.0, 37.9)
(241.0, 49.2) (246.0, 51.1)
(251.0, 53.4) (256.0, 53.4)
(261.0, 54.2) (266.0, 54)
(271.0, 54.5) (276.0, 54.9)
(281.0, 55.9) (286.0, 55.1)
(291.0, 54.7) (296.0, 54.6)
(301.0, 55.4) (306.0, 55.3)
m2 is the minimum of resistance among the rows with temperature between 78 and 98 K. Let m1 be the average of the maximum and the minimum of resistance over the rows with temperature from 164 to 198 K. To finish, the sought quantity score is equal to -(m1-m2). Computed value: -2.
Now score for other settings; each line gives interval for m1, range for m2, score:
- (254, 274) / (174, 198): -5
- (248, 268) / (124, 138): -17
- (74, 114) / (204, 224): 3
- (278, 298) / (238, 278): -6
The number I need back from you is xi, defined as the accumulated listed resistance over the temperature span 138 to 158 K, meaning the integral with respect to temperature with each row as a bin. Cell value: 999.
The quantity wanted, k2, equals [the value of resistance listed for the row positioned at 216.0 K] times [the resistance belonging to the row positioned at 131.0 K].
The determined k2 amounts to 2021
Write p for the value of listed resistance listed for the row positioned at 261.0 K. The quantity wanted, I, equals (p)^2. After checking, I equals 2938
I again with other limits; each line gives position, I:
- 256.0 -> 2852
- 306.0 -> 3058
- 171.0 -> 2500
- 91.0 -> 2372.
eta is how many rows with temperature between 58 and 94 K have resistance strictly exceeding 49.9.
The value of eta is 0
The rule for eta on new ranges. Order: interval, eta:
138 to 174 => 4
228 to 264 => 4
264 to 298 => 7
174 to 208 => 4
